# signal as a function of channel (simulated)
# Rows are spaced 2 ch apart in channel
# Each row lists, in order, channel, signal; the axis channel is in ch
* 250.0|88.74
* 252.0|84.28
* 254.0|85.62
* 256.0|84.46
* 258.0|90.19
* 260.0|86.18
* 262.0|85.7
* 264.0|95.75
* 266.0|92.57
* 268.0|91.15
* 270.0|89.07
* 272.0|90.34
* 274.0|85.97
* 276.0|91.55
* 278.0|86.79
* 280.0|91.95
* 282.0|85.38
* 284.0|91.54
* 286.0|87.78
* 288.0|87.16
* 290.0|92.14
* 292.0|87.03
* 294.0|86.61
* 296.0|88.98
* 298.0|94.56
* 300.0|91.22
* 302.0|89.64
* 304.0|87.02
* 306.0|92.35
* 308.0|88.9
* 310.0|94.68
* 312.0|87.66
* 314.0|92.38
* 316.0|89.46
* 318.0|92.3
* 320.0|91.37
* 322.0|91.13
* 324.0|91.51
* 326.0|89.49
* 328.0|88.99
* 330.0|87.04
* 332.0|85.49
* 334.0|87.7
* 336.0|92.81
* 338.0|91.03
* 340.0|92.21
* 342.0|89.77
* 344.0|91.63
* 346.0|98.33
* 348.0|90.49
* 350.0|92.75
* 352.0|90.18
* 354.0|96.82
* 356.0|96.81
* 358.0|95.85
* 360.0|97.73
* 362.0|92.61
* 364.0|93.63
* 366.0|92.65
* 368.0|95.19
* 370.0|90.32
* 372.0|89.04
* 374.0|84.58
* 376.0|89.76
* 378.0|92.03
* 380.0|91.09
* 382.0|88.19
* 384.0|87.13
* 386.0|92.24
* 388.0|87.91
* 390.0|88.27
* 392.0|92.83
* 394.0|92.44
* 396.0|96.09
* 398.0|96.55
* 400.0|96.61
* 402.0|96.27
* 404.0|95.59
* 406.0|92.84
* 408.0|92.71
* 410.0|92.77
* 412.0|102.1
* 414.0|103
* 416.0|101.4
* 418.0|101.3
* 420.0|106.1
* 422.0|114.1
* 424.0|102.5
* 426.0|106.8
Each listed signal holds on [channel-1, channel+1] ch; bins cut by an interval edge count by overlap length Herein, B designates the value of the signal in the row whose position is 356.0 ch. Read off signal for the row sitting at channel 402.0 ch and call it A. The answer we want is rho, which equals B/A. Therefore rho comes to 1.01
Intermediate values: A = 96.27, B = 96.81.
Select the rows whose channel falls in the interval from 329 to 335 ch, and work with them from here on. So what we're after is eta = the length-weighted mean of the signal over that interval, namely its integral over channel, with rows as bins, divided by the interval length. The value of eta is 86.7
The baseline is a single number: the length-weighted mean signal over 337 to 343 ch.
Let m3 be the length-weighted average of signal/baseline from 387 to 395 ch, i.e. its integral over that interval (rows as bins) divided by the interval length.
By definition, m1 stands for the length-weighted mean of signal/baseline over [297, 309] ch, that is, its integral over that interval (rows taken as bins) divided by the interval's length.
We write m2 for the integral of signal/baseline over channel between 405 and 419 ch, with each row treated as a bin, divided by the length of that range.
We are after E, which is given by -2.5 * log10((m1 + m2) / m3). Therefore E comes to -0.799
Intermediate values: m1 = 1.00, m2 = 1.08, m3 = 0.993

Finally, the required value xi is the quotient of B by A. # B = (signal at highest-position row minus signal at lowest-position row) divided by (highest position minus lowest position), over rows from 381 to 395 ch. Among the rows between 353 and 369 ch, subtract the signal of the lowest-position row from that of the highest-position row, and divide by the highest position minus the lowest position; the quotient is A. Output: -3.0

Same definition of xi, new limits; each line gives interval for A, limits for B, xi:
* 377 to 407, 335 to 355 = 7.7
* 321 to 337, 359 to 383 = -3.6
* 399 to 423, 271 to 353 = 0.0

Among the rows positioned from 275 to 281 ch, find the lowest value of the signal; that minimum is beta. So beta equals 86.79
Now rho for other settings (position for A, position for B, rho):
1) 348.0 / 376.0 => 0.99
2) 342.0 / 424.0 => 1.14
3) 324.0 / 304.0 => 0.95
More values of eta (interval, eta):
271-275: 88.2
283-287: 89.7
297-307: 91.0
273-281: 89.1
